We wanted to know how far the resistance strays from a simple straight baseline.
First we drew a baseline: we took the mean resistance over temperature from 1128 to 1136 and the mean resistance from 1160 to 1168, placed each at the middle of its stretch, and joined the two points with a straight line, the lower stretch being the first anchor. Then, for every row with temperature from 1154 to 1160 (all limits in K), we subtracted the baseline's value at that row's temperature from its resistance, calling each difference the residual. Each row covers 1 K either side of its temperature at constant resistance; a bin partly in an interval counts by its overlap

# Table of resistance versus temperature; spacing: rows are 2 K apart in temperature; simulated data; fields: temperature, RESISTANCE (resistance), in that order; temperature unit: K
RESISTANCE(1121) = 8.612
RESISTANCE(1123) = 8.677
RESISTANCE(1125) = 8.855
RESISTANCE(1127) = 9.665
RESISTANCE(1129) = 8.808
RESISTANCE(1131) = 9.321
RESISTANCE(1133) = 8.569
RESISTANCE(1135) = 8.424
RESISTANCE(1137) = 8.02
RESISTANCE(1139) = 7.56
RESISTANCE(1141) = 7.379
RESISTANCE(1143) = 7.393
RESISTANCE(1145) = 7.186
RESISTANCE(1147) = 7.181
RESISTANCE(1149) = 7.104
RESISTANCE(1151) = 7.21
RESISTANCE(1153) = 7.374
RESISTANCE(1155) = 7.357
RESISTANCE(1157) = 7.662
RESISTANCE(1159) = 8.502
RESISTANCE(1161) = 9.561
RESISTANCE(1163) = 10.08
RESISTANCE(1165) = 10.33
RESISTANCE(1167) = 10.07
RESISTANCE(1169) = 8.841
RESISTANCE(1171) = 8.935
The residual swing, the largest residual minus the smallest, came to 1.0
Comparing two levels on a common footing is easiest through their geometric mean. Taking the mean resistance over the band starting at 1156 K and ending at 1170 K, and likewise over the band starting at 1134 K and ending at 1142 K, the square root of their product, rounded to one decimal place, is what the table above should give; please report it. 8.5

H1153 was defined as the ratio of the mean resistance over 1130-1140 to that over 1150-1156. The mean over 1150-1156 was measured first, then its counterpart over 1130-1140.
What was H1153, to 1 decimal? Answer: 1.1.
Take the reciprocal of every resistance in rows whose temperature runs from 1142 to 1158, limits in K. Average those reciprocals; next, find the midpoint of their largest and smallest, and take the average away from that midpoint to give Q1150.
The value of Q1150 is -0.0013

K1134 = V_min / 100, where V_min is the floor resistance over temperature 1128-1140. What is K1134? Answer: 0.076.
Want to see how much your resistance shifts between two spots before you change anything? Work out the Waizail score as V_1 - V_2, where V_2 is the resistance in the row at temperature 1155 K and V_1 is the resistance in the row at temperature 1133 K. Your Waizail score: 1.2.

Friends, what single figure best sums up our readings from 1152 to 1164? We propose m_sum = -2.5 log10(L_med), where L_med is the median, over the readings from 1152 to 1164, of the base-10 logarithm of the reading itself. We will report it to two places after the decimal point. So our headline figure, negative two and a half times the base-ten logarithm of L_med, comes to 0.11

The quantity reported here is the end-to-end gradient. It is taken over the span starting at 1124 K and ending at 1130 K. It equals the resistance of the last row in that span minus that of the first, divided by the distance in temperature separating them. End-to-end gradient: -0.01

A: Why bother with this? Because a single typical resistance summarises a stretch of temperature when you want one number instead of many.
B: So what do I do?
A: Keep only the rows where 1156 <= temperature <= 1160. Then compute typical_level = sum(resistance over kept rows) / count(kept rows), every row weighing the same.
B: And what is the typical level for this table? 8.1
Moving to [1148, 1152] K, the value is 7.2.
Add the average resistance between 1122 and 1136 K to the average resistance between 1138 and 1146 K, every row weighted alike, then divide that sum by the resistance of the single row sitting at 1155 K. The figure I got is 2.21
